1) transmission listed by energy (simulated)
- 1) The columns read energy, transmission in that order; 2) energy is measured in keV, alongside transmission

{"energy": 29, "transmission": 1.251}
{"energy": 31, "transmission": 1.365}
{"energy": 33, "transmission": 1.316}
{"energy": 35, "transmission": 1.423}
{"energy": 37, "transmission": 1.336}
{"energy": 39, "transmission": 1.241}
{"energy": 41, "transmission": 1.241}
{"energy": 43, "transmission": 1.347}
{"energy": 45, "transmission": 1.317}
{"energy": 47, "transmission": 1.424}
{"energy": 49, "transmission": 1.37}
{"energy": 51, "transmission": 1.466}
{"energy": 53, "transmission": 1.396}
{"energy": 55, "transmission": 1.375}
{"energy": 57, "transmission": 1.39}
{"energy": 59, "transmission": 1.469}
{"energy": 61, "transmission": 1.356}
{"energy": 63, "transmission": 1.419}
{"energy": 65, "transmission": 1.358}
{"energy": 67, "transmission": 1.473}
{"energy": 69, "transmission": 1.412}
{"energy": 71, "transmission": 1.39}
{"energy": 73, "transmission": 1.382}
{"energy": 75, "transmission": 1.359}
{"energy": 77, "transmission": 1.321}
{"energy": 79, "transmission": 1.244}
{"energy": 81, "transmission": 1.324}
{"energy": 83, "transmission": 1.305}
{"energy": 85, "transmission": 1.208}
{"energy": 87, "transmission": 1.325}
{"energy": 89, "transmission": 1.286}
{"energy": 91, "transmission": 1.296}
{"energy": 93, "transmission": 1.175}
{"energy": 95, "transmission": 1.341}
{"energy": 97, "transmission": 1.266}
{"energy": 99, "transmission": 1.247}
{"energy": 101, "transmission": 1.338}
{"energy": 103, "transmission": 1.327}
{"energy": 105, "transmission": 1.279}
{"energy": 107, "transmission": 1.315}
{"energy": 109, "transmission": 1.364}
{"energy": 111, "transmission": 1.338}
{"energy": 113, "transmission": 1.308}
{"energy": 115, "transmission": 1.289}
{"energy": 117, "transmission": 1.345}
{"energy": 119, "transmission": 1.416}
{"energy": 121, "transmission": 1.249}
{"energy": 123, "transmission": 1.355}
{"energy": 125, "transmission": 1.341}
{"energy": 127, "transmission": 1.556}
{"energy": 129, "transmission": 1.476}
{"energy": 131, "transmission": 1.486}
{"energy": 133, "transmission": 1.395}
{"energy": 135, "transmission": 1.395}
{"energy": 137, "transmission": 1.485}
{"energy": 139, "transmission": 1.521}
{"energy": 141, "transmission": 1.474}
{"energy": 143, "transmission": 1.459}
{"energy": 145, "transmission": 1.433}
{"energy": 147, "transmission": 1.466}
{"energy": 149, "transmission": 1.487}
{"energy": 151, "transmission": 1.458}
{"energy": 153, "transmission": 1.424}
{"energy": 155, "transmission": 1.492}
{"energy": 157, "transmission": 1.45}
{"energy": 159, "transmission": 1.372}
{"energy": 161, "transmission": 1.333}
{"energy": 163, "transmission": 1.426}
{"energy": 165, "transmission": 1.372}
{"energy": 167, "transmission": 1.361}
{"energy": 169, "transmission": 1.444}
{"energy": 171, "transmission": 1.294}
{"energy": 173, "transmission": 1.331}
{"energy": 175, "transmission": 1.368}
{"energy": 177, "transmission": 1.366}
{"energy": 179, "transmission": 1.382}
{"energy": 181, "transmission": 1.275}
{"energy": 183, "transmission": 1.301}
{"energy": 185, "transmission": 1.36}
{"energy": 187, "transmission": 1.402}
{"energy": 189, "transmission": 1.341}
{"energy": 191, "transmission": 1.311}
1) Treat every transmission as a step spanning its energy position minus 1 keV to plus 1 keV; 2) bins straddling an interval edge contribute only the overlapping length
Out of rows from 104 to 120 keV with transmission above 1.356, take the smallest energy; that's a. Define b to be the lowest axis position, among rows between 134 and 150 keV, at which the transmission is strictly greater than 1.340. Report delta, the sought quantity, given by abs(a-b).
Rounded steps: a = 109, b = 135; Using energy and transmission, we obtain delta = 26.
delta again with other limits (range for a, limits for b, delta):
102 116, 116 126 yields 8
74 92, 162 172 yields 88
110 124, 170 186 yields 56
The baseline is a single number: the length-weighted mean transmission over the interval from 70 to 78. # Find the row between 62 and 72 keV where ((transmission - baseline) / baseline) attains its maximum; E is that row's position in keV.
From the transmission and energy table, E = 67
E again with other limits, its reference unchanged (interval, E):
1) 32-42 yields 35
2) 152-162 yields 155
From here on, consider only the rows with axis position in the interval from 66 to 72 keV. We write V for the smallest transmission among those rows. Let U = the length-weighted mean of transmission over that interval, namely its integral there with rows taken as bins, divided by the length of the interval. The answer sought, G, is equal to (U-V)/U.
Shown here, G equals 0.025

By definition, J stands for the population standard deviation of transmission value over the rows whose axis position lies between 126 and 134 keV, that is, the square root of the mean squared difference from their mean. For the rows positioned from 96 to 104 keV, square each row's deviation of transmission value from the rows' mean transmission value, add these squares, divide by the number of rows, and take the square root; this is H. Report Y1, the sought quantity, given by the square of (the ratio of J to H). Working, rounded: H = 0.039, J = 0.057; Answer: 2.2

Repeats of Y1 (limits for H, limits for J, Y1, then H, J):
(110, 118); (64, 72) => 3.4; 0.023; 0.042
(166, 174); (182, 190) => 0.4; 0.055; 0.036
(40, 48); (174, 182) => 0.4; 0.066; 0.042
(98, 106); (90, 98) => 2.7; 0.037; 0.061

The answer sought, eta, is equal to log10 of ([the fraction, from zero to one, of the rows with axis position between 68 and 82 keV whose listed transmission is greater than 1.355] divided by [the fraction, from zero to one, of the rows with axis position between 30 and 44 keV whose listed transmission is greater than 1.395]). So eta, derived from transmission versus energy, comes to 0.6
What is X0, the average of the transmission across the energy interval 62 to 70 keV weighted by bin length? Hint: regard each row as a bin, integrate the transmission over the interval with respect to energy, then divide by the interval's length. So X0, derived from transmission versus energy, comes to 1.42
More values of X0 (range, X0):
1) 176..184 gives 1.33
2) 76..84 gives 1.30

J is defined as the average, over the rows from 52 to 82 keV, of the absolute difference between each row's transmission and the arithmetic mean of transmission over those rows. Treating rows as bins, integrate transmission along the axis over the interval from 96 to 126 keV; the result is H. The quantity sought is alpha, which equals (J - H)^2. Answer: 1561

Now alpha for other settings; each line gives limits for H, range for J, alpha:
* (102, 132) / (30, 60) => 1668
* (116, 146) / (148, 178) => 1825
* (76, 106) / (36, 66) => 1483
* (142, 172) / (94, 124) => 1807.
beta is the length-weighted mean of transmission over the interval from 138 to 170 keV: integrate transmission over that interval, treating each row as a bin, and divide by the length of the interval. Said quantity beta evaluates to 1.44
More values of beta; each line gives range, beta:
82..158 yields 1.37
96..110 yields 1.31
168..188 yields 1.35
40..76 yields 1.39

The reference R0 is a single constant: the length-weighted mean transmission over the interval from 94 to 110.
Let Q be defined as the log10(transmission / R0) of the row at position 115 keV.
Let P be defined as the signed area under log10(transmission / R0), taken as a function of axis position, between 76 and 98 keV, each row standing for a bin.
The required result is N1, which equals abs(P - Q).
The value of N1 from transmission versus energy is 0.2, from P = -0.2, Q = -0.01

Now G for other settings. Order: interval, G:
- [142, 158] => 0.024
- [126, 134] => 0.056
